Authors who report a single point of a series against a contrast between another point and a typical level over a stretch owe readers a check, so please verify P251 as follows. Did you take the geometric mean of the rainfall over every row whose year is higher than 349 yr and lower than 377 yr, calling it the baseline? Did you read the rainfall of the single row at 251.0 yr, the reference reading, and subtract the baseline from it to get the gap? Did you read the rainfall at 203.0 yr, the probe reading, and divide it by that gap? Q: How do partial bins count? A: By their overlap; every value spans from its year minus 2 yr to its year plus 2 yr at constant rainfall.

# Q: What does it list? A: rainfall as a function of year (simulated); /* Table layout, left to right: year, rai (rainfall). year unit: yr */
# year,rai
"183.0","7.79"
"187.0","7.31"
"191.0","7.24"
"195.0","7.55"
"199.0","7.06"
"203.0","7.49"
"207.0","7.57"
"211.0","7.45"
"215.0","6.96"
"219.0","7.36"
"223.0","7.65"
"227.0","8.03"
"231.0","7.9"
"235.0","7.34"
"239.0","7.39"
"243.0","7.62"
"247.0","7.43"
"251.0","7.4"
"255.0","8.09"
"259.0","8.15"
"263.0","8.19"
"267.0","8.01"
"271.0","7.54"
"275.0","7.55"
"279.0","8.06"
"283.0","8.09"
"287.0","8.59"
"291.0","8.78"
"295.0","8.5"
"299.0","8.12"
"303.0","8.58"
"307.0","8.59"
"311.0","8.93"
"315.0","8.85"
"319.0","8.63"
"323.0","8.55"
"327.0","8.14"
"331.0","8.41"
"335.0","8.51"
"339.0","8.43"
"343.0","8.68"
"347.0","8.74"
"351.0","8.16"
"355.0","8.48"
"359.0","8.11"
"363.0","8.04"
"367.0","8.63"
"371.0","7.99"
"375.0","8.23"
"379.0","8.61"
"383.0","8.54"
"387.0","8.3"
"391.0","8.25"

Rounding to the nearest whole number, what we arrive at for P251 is -9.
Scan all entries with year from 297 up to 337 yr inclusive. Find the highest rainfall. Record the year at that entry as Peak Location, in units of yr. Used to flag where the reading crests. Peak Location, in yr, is 311.0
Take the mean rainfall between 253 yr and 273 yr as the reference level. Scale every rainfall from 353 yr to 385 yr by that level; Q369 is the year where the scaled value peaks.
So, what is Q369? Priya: 367.0 yr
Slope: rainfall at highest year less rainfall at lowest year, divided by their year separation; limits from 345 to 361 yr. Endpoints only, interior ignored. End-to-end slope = -0.05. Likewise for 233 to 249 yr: 0.01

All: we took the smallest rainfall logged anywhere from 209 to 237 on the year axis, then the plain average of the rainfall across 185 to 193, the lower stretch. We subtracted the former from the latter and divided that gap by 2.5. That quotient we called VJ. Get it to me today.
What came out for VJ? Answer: 0.13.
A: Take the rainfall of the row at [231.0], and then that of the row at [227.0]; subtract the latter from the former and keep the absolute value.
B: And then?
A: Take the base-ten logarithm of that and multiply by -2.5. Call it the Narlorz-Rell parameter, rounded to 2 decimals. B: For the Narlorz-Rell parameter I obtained 2.22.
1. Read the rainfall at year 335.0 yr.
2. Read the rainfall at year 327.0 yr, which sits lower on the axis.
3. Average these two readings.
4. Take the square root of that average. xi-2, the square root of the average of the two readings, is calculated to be 2.89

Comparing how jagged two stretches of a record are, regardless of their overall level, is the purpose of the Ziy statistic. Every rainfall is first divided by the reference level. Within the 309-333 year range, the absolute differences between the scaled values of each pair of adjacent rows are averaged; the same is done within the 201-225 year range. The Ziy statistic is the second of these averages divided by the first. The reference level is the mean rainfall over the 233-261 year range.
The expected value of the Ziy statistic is 1.3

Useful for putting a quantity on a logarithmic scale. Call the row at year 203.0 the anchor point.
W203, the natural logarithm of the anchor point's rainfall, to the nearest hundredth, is 2.01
